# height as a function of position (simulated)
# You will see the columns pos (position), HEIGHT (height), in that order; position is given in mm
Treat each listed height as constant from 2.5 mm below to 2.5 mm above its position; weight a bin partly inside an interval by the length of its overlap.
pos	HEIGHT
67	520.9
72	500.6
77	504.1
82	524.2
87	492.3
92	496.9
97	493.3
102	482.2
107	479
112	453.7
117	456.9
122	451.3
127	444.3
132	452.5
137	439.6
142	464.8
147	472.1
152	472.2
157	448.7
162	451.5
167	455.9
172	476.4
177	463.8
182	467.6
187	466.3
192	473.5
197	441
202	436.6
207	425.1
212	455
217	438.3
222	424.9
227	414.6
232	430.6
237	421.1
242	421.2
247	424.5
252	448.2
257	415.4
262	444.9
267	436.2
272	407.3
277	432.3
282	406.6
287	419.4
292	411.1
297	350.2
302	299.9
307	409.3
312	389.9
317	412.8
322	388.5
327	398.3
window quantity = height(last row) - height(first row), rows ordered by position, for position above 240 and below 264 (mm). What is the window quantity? 24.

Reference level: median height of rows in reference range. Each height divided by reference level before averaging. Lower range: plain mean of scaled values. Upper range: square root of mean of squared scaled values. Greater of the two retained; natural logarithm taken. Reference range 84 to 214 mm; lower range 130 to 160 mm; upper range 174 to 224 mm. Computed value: 0.00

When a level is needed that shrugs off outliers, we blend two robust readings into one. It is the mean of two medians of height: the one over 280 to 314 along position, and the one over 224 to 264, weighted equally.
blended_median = 415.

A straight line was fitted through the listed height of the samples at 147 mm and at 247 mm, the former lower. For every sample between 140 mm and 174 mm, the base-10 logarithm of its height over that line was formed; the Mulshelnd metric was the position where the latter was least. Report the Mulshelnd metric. 157 mm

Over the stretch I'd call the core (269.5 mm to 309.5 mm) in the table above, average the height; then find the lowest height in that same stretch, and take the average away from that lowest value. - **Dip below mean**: -92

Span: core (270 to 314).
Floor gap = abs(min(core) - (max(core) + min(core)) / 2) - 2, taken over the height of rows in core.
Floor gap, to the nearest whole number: 64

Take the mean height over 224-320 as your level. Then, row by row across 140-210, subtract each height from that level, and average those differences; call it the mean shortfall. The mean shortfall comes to -48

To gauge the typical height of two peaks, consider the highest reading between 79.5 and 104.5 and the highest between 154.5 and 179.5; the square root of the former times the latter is 500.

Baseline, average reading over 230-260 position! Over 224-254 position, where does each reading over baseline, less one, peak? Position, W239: 252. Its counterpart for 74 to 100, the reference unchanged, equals 82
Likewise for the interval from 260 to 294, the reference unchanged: 262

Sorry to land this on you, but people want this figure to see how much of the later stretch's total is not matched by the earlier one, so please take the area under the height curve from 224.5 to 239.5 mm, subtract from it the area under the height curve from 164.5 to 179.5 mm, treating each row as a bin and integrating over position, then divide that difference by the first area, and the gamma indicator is -0.103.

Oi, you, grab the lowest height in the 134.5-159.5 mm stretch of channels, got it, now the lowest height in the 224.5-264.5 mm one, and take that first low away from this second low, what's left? -25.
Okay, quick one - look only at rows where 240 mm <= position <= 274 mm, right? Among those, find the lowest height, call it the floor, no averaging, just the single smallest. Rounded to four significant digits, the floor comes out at 407.3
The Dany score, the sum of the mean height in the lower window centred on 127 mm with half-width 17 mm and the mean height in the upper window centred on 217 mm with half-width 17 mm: 884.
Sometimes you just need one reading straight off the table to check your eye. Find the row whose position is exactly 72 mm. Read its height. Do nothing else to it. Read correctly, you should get 500.6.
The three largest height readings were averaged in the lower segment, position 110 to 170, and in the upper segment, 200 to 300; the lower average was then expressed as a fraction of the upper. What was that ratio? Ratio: 1.05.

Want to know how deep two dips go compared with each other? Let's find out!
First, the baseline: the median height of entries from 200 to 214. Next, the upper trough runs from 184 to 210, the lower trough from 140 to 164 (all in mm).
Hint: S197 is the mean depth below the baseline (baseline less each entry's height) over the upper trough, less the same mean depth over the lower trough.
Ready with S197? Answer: 13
